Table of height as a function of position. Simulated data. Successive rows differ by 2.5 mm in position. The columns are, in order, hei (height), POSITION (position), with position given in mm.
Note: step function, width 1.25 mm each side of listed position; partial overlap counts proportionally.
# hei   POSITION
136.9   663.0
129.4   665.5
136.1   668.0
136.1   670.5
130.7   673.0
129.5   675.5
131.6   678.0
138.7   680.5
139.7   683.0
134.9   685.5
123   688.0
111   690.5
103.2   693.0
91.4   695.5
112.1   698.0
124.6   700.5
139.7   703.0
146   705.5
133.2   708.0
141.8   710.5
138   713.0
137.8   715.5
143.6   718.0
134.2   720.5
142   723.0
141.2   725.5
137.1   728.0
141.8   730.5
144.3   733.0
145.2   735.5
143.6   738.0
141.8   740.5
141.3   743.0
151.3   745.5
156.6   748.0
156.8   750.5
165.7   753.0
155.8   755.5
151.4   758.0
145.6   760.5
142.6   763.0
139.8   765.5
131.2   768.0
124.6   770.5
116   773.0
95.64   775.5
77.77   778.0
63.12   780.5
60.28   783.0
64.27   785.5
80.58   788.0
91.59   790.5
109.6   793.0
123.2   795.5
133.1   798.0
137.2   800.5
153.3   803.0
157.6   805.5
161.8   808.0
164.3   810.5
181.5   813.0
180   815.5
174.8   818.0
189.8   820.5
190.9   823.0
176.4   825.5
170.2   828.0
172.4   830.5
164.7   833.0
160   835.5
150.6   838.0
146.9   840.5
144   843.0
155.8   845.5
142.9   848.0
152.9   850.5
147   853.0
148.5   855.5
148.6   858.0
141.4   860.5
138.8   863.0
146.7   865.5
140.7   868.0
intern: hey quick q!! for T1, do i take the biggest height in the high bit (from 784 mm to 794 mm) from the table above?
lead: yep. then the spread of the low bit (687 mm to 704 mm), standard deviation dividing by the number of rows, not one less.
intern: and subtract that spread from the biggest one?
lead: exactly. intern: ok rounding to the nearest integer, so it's 95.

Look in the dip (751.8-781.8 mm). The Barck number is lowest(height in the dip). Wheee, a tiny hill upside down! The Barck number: 63.12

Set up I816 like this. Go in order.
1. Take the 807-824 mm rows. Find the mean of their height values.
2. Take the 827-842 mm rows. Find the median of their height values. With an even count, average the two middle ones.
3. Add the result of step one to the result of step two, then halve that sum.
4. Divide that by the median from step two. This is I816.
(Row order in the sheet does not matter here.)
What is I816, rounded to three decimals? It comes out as 1.047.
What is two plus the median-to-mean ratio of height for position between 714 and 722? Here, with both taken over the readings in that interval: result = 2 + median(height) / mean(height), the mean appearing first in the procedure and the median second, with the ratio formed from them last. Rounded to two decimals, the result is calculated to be 2.99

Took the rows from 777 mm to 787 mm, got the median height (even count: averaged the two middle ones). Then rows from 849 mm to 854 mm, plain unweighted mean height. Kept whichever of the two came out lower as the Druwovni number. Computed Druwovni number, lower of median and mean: 64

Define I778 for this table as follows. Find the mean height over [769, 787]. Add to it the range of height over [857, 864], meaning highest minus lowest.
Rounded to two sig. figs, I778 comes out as 96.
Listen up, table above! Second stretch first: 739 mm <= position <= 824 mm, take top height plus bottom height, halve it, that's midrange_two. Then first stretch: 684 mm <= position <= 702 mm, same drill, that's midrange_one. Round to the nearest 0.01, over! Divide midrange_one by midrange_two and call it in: 0.90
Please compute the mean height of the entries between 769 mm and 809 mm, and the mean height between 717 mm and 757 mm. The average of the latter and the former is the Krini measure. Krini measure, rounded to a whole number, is 128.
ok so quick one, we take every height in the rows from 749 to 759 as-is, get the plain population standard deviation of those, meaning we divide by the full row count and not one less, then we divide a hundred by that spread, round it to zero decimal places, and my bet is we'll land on 19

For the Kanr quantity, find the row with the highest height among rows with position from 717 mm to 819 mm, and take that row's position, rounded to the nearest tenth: 813.0 mm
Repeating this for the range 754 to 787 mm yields 755.5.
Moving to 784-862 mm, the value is 823.0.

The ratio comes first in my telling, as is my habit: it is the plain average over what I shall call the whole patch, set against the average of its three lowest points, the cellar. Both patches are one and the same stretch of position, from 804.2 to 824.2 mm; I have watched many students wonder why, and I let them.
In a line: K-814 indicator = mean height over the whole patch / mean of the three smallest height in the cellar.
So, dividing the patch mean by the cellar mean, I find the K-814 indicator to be 1.09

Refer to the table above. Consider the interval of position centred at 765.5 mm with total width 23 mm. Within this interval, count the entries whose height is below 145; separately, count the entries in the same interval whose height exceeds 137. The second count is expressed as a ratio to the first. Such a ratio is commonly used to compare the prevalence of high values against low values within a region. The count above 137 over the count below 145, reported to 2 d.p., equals 0.83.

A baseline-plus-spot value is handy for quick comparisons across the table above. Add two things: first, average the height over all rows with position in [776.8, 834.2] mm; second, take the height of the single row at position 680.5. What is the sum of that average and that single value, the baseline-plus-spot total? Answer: 277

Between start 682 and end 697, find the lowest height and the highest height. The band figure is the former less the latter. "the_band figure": -48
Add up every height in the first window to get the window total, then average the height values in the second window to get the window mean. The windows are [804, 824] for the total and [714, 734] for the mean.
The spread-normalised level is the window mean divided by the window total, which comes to 0.100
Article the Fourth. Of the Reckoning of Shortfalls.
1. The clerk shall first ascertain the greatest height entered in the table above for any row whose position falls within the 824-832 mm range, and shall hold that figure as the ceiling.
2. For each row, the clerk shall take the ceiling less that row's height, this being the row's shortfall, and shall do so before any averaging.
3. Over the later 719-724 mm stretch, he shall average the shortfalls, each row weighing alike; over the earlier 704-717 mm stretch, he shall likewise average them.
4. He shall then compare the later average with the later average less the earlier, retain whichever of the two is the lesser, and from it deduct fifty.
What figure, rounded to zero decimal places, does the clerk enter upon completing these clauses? -49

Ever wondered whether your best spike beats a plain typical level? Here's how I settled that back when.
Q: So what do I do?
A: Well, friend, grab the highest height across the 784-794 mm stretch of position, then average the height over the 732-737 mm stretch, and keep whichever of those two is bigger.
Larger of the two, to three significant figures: 145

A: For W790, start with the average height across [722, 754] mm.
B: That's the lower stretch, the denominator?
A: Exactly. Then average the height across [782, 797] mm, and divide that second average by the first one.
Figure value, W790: 0.6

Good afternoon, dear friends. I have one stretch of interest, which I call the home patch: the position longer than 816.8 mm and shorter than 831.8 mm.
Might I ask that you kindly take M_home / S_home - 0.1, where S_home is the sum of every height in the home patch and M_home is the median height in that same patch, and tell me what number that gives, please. 0.0634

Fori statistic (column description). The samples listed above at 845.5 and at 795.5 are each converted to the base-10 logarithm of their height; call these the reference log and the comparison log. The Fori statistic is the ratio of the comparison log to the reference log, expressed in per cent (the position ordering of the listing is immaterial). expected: 95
